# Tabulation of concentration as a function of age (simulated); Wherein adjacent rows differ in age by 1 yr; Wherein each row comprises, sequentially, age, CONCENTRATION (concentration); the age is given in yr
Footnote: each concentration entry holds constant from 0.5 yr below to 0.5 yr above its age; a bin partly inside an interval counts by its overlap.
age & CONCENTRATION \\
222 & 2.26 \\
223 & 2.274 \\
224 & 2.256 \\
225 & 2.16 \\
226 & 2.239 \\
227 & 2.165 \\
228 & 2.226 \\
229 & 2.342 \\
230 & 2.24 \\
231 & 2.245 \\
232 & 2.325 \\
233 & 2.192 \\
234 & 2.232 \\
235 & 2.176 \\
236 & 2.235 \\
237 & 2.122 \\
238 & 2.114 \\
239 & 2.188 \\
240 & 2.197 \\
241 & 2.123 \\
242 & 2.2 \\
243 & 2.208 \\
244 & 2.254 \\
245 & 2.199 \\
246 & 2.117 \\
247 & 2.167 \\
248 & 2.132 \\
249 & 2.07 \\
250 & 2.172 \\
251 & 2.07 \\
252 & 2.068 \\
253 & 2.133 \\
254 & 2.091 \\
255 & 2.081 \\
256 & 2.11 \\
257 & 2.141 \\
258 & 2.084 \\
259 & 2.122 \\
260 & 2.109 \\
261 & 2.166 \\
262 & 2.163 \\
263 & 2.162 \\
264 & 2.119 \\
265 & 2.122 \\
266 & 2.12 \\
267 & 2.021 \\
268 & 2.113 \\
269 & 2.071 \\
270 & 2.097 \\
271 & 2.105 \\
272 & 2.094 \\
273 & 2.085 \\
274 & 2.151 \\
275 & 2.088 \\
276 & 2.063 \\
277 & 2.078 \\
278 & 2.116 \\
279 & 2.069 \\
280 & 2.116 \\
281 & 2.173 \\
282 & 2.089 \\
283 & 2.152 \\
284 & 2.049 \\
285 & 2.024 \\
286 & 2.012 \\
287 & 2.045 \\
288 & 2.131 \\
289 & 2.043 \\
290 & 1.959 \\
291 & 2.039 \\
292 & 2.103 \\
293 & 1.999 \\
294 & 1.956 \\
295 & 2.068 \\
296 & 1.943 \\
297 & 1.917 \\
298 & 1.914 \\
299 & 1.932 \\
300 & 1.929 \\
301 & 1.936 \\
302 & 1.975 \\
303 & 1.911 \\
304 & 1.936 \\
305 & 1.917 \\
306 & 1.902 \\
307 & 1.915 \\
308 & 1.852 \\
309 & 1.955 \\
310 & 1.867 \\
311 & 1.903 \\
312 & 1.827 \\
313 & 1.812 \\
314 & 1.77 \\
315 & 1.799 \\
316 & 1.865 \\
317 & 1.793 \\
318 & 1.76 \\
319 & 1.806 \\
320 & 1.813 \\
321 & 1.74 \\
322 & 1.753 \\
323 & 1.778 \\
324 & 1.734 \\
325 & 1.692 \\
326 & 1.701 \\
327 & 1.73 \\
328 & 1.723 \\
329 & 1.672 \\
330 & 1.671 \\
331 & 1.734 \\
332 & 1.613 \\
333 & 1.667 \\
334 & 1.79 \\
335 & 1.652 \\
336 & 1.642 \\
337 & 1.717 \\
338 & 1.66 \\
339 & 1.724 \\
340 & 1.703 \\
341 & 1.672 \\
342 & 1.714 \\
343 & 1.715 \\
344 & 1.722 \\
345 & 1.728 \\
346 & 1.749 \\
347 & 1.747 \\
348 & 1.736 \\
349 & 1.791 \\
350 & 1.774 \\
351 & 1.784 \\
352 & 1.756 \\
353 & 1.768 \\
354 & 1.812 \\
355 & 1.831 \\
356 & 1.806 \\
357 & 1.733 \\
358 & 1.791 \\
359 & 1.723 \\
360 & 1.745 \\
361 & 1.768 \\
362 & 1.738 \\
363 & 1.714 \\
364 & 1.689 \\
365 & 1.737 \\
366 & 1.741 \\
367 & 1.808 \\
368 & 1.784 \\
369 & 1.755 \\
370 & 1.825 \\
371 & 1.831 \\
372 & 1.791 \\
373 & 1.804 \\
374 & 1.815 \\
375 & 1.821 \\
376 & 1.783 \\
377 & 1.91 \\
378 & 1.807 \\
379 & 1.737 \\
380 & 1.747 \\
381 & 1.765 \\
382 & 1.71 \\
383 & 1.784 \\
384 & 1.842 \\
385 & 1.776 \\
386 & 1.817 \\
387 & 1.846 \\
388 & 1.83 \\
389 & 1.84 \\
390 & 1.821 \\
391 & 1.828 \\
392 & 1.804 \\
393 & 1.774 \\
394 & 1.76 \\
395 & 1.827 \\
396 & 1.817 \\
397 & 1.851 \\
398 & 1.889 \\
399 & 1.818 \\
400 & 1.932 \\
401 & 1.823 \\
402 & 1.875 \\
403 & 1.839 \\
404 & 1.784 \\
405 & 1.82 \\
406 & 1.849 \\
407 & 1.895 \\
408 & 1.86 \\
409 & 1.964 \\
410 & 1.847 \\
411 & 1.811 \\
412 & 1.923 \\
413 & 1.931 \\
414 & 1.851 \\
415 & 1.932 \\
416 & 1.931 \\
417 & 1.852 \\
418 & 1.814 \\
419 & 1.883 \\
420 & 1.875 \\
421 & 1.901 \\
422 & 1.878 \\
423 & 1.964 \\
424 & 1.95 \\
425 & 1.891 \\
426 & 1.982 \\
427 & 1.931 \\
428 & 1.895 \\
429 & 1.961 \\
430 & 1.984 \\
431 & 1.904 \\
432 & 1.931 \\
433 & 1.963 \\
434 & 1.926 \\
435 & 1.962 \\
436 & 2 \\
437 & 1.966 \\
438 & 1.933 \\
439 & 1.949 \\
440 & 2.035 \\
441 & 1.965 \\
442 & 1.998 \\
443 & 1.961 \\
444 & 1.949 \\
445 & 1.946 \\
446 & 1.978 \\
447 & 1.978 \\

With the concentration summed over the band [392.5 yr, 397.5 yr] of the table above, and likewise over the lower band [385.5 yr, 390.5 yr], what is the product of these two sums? 83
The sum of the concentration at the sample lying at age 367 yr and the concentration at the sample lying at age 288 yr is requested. 3.94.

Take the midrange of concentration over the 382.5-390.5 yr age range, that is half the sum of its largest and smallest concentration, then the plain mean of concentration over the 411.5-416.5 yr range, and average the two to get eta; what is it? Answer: 1.86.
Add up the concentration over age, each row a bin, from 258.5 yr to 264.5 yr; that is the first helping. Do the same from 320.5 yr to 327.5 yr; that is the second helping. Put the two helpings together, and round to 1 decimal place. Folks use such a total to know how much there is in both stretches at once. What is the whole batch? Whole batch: 25.0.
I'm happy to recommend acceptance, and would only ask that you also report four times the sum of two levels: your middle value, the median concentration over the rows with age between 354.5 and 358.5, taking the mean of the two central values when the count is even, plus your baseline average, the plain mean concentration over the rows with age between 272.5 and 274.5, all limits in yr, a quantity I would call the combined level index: 15.7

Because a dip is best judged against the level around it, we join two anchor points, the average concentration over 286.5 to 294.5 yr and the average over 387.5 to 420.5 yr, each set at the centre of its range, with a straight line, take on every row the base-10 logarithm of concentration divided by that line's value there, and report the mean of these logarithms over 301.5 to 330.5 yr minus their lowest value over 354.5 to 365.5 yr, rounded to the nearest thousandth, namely 0.013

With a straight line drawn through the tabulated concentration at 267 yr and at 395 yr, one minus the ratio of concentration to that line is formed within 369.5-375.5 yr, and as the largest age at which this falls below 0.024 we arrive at 375 yr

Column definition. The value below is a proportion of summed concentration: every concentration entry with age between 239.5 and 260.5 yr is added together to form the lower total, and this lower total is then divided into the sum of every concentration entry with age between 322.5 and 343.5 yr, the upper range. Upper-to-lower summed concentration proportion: 0.80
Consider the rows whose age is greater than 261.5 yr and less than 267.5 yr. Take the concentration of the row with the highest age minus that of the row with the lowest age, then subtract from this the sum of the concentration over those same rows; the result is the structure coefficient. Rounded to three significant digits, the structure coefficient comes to -12.8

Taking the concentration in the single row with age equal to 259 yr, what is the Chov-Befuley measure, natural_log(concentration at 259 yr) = 0.75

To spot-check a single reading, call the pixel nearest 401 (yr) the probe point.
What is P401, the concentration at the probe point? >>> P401 1.823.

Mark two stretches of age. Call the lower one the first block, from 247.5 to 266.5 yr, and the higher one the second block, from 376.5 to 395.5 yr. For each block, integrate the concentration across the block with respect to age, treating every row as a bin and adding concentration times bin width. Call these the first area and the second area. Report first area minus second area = 6.0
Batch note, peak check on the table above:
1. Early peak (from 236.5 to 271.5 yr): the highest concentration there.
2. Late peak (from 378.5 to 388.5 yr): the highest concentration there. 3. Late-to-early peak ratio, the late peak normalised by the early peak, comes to 0.82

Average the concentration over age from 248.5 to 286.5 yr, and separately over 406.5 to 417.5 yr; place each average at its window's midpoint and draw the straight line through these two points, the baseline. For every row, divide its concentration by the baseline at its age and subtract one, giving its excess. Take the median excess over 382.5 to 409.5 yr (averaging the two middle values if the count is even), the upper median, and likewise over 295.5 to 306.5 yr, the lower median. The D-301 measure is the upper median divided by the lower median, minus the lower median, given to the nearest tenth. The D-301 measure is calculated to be 0.8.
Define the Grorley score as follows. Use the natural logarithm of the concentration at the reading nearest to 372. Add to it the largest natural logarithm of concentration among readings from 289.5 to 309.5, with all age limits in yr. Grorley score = 1.33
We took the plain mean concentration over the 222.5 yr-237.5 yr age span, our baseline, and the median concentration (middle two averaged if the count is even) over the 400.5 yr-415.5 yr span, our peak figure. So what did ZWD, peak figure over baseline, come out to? 0.83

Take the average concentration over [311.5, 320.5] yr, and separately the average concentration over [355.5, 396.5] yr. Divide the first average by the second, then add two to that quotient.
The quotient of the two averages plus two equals 3.01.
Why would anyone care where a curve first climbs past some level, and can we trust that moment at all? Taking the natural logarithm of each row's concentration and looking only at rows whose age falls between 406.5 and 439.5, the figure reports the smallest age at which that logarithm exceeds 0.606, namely 407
